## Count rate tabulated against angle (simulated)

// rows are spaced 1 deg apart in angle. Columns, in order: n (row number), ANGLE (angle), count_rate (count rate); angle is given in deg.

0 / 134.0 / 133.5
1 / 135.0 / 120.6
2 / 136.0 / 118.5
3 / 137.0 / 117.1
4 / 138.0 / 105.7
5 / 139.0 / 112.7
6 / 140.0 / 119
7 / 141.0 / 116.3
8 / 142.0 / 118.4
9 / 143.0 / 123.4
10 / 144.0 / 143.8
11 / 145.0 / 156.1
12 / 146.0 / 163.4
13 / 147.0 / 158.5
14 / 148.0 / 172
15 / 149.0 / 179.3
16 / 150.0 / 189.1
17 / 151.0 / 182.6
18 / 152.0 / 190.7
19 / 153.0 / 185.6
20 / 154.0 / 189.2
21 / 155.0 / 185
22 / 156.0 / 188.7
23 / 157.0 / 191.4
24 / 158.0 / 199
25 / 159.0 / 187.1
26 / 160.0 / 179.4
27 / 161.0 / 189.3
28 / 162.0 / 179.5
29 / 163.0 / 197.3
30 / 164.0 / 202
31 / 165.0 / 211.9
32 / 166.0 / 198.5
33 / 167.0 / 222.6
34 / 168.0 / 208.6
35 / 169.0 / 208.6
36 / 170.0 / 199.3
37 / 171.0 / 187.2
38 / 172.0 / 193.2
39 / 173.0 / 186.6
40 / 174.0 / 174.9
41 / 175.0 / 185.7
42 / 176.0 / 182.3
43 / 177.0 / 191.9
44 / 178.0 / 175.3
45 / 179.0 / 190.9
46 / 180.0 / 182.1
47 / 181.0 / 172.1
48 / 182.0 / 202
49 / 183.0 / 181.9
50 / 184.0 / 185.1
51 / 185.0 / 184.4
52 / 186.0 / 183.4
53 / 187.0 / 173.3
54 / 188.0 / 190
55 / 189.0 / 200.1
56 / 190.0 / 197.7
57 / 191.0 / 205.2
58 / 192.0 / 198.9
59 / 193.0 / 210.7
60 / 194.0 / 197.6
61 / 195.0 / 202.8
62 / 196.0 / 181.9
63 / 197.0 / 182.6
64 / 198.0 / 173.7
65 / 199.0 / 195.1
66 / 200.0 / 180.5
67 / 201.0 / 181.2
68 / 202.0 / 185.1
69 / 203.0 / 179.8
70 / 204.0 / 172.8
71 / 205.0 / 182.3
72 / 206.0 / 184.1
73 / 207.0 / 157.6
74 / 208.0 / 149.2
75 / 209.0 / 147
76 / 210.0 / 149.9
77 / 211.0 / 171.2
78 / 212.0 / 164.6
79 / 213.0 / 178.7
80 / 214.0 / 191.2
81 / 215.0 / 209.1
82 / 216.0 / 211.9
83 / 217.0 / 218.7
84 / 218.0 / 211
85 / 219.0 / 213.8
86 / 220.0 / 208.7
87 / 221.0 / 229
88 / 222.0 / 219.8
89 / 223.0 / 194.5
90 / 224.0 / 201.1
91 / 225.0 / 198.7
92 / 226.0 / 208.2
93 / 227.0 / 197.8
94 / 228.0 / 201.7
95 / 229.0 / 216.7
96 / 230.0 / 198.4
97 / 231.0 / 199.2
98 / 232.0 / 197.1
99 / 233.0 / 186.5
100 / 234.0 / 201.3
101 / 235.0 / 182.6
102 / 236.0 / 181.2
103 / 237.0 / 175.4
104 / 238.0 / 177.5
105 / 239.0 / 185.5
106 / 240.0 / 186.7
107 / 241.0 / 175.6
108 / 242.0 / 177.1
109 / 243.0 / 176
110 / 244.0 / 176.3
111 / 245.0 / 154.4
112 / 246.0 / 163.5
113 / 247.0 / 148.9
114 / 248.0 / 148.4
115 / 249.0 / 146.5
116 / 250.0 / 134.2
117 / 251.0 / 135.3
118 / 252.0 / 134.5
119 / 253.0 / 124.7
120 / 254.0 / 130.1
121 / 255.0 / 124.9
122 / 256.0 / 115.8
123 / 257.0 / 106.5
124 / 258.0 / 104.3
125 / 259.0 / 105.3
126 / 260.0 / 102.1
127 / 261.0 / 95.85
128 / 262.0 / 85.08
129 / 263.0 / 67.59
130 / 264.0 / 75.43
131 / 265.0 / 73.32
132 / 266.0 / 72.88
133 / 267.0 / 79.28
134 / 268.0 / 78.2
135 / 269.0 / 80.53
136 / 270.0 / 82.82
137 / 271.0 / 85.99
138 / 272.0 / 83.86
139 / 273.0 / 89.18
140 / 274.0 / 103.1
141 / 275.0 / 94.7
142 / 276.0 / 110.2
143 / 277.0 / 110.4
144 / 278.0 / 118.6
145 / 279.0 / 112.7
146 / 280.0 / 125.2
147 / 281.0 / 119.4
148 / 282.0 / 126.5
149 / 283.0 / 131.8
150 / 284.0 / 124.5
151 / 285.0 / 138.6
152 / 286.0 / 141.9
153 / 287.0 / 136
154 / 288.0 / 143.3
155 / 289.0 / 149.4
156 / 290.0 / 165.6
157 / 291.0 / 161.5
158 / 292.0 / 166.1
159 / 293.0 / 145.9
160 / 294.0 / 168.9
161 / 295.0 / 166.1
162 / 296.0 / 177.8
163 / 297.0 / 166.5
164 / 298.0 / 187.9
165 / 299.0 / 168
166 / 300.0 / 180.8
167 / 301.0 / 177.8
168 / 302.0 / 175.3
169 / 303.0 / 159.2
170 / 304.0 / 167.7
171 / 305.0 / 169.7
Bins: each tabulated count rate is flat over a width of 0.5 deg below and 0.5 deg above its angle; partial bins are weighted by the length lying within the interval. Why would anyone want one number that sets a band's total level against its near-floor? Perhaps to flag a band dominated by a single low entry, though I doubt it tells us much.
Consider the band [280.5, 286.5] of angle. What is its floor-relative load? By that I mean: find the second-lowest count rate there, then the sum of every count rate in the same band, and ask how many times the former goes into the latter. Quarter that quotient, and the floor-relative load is 1.57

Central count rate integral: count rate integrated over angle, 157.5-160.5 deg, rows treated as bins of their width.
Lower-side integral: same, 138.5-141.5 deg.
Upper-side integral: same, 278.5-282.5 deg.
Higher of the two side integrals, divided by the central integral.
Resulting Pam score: 0.9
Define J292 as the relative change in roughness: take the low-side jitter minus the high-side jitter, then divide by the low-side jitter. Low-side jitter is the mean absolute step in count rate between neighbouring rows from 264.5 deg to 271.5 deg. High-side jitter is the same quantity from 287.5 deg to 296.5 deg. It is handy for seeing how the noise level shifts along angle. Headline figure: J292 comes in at -3.2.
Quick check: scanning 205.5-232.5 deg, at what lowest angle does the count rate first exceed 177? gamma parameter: 206.0 deg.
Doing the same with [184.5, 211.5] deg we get 185.0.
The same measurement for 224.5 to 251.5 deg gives 225.0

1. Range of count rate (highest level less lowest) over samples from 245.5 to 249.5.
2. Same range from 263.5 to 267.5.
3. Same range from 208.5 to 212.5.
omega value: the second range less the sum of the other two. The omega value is -35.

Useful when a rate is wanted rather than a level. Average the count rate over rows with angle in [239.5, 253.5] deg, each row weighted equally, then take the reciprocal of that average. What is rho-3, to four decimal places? 0.0064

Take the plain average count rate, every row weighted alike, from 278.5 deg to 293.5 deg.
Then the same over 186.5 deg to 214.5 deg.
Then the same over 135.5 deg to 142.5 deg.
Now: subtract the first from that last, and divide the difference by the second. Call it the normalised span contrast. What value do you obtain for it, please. -0.13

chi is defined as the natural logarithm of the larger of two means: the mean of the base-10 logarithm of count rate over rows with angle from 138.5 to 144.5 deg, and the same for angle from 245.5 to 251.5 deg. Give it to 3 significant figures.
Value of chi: 0.772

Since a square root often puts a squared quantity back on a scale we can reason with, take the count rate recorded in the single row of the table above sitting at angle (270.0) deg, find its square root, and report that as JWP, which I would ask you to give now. 9.1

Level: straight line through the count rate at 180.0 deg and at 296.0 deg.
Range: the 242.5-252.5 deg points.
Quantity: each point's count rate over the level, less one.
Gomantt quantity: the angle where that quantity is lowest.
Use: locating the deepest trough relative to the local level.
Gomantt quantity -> 250.0 deg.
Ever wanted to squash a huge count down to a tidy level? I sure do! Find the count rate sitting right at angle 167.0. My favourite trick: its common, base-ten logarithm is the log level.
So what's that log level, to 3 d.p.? 2.348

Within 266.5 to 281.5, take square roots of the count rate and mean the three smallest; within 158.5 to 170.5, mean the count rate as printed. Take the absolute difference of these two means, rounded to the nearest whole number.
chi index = 190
